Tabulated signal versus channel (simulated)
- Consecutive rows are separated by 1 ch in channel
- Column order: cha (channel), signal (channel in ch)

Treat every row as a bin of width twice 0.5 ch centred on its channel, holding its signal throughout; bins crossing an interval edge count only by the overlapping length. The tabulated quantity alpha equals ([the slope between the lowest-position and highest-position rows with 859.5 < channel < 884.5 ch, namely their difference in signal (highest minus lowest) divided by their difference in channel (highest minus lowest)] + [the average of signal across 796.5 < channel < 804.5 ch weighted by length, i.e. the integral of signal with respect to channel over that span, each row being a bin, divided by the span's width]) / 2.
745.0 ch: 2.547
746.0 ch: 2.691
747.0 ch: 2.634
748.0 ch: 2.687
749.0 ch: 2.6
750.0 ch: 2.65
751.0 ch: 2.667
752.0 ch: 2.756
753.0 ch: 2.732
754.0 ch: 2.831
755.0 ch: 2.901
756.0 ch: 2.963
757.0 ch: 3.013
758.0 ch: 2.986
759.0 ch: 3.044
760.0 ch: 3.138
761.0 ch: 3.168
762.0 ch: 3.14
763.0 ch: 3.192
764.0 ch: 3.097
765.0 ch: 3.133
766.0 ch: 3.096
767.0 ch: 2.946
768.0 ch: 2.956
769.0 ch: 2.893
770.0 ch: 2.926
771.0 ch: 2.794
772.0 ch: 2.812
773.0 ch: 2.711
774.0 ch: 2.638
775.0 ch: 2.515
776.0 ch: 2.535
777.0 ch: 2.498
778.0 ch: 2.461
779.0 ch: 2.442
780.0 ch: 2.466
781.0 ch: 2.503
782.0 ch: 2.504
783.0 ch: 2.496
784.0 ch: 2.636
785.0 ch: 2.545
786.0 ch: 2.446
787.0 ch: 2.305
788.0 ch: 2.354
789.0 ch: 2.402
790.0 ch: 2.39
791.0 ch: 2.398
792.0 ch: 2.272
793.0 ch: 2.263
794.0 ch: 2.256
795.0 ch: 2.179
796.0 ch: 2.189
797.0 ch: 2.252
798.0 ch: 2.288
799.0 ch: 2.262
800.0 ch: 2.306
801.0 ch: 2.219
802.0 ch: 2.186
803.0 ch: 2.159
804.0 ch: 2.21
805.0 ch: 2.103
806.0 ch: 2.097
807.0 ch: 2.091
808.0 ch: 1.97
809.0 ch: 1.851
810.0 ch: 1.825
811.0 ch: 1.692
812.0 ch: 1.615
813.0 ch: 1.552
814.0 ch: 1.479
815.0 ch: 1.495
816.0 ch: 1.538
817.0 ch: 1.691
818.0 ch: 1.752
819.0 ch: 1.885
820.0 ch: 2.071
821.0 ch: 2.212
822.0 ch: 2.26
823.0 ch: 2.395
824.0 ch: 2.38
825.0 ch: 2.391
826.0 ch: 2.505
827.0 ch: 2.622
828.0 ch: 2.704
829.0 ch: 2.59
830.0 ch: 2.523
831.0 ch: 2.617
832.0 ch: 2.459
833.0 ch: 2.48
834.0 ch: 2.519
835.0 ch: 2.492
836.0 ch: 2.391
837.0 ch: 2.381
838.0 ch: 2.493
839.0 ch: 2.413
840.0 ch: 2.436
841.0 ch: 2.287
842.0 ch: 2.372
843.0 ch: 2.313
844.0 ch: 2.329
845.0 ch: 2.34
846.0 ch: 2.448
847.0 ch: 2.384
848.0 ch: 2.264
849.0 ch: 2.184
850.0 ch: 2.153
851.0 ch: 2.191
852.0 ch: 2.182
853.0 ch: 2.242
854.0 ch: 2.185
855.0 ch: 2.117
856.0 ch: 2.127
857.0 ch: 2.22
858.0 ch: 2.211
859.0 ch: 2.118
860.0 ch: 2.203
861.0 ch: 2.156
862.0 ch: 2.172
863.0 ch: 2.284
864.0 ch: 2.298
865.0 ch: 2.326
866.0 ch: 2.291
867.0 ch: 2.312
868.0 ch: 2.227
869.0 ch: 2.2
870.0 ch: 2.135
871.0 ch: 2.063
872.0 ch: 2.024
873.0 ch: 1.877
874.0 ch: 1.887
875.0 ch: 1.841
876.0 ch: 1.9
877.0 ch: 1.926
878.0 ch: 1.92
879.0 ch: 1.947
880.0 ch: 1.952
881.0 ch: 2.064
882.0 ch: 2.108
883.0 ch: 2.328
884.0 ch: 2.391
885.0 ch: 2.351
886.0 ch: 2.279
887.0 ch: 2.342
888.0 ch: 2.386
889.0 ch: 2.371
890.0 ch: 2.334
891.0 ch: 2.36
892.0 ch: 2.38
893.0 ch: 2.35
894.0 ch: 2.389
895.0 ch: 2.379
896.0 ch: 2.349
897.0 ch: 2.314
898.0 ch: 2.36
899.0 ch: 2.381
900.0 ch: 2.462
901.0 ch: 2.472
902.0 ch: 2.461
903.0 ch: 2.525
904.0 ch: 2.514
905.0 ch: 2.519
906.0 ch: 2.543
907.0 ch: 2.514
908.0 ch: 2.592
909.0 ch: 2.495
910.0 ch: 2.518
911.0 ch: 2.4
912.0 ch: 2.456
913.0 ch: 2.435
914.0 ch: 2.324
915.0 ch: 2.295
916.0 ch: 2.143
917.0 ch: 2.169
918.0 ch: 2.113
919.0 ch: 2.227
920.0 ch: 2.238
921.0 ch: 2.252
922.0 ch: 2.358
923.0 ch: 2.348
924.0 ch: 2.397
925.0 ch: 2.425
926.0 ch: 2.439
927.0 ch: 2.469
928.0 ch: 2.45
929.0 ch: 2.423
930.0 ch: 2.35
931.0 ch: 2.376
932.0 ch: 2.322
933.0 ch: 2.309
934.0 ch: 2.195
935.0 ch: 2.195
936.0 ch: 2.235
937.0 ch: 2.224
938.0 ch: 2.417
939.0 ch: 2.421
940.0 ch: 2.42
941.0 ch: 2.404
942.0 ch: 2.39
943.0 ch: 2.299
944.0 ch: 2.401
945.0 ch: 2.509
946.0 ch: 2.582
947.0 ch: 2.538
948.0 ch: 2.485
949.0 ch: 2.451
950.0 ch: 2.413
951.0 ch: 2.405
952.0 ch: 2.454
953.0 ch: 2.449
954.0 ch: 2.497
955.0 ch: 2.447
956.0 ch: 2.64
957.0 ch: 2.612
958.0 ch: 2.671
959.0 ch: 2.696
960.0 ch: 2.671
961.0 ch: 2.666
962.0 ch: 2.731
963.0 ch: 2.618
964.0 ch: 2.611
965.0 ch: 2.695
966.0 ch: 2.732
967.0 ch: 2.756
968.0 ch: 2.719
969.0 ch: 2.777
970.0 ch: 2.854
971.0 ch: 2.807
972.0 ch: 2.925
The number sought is 1.12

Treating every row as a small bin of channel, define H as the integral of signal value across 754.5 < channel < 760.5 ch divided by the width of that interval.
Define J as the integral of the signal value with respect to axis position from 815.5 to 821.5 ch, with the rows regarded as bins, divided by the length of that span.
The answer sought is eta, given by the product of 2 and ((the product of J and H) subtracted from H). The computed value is -5.2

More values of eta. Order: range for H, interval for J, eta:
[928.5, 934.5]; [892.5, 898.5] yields -6.3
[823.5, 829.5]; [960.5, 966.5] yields -8.5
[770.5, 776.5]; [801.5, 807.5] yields -6.1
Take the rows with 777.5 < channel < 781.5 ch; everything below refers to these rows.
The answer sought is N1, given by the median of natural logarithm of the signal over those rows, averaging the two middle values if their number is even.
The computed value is 0.90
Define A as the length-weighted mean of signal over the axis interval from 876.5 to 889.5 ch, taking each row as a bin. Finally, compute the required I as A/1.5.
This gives 1.45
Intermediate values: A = 2.18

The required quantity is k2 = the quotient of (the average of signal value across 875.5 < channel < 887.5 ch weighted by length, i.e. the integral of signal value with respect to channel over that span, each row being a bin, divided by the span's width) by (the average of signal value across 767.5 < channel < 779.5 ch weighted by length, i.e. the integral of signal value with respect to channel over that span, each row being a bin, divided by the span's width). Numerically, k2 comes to 0.79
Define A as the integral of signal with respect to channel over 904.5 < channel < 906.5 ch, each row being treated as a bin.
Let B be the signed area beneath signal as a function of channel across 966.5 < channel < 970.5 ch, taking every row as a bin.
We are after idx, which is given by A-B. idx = -6.0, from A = 5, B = 11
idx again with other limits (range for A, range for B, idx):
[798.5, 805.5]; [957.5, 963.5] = -0.6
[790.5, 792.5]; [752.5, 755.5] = -3.8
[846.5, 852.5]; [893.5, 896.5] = 6.2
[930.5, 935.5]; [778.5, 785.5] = -6.2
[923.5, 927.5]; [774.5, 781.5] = -7.7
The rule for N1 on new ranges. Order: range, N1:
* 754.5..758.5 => 1.09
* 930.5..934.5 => 0.84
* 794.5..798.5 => 0.80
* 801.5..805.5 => 0.78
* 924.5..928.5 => 0.89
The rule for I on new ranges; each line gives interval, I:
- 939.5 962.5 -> 1.68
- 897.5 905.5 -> 1.64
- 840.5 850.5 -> 1.54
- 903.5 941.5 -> 1.58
